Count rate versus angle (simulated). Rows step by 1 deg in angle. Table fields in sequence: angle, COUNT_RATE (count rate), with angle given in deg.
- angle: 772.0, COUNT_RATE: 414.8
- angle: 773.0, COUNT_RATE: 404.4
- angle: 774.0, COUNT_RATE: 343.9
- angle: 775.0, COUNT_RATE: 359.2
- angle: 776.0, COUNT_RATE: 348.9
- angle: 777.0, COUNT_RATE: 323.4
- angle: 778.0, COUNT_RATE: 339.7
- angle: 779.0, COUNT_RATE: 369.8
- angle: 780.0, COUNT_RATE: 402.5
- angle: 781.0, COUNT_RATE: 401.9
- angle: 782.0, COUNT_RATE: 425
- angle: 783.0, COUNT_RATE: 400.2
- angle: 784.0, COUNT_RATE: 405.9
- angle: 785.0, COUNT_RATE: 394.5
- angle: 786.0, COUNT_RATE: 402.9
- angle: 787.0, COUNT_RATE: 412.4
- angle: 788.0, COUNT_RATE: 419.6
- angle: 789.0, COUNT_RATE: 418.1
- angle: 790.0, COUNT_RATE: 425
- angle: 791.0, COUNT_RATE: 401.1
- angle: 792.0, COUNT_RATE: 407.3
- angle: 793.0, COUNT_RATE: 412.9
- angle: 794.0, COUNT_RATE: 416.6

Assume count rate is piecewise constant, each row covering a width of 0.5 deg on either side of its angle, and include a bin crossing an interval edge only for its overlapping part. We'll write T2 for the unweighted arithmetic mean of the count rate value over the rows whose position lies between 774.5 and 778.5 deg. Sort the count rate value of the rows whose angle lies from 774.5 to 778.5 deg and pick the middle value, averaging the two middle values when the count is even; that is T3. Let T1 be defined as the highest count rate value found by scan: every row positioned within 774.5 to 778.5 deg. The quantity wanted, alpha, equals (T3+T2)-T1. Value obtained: 328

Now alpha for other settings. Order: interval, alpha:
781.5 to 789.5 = 394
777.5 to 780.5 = 338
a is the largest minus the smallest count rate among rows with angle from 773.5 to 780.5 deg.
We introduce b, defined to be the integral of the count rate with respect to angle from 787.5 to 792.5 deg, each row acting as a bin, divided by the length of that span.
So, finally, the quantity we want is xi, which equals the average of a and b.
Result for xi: 247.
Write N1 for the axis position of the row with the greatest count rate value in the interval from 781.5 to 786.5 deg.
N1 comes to 782.0 deg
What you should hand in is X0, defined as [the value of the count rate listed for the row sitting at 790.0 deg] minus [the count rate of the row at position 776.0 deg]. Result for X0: 76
